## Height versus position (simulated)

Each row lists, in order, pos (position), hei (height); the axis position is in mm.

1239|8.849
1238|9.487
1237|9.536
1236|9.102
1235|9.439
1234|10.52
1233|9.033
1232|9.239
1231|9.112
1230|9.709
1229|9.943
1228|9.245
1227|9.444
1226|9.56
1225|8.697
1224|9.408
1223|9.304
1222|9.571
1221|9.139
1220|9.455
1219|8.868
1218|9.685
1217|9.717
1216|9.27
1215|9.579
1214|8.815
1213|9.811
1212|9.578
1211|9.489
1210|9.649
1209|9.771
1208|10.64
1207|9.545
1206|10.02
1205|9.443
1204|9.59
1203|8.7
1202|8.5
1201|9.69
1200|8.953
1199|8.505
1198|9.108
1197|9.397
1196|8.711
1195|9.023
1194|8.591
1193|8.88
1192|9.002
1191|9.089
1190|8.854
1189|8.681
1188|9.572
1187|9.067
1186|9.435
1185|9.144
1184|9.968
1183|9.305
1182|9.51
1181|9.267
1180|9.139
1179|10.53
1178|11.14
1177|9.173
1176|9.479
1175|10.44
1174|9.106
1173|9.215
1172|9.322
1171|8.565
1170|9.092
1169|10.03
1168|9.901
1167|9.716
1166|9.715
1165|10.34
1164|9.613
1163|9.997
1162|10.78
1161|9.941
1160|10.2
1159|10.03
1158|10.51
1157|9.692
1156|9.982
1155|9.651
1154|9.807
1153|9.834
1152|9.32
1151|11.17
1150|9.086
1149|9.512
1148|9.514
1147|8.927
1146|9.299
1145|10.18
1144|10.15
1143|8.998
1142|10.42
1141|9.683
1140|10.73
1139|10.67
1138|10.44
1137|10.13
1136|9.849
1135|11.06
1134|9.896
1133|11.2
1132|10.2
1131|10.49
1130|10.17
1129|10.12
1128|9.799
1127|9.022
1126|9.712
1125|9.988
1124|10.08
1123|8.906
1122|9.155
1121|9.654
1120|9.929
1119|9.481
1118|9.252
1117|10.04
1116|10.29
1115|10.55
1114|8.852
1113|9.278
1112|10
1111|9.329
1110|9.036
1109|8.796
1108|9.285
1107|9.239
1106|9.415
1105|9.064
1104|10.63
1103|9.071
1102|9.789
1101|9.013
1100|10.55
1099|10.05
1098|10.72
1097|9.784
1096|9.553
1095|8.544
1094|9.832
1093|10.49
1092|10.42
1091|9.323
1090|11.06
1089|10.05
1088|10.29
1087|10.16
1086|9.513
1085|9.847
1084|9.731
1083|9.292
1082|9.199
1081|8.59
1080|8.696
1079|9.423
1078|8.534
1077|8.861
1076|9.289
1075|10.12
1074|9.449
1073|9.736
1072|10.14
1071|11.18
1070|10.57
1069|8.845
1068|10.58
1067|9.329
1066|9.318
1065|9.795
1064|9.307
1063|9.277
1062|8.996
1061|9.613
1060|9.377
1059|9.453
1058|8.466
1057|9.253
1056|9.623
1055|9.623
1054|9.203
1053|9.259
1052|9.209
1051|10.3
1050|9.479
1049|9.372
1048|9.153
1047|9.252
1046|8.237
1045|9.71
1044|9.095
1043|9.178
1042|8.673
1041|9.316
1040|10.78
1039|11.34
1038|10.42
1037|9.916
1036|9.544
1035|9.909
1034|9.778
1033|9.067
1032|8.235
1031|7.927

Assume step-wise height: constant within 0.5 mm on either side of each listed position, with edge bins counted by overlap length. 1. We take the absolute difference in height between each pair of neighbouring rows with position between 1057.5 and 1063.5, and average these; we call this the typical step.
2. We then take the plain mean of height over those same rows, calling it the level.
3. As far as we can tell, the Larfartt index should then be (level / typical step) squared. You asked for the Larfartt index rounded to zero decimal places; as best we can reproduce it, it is 438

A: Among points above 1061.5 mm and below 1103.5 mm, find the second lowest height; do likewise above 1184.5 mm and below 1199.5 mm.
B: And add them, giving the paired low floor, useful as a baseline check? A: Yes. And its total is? 17.1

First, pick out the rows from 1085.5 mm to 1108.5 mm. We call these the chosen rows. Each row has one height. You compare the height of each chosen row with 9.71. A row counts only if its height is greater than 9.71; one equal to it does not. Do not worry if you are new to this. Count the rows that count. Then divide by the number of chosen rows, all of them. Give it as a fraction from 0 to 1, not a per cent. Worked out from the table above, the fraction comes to 0.6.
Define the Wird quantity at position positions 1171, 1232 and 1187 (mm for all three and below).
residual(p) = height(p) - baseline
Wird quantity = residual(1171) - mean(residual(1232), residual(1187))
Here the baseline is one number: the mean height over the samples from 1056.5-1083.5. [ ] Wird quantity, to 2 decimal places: -0.59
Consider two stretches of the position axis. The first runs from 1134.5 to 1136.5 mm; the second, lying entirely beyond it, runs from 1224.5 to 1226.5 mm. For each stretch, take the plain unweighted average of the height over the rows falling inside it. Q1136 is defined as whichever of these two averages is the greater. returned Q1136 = 10.5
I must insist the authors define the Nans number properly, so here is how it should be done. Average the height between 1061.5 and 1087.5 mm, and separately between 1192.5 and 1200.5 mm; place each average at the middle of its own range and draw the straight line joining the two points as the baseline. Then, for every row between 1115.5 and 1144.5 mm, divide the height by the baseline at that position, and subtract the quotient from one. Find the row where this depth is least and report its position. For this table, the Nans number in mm 1133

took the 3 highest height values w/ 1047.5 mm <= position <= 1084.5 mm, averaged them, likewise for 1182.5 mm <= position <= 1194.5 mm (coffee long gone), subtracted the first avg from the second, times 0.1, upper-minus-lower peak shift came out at -0.11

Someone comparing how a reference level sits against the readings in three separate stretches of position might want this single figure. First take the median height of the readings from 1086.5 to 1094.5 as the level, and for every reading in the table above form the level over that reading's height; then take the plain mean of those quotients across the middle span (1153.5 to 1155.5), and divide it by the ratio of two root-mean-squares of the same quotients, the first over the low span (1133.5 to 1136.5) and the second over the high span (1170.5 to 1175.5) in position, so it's 1.16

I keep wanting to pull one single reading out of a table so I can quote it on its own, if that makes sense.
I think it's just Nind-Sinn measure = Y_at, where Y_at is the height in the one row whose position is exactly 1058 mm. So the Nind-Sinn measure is 8.466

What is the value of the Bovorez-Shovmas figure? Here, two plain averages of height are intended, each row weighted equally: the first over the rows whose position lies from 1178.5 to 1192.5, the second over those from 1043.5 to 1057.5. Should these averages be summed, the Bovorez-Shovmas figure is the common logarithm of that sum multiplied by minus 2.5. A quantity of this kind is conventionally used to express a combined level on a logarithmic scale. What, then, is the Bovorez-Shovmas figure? -3.18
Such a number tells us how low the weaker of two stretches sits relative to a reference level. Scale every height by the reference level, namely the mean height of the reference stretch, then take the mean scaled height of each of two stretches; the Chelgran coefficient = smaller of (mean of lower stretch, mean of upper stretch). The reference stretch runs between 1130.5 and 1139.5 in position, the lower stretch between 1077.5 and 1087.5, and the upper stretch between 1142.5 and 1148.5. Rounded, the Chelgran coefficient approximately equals 0.89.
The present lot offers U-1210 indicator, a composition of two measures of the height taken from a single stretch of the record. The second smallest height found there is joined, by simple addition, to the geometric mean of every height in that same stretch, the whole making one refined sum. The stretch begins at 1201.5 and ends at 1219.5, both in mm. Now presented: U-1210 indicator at 18.2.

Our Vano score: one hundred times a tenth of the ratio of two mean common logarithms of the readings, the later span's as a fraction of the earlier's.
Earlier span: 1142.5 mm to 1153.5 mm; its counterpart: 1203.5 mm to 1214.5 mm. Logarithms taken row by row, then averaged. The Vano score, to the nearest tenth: 10.0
